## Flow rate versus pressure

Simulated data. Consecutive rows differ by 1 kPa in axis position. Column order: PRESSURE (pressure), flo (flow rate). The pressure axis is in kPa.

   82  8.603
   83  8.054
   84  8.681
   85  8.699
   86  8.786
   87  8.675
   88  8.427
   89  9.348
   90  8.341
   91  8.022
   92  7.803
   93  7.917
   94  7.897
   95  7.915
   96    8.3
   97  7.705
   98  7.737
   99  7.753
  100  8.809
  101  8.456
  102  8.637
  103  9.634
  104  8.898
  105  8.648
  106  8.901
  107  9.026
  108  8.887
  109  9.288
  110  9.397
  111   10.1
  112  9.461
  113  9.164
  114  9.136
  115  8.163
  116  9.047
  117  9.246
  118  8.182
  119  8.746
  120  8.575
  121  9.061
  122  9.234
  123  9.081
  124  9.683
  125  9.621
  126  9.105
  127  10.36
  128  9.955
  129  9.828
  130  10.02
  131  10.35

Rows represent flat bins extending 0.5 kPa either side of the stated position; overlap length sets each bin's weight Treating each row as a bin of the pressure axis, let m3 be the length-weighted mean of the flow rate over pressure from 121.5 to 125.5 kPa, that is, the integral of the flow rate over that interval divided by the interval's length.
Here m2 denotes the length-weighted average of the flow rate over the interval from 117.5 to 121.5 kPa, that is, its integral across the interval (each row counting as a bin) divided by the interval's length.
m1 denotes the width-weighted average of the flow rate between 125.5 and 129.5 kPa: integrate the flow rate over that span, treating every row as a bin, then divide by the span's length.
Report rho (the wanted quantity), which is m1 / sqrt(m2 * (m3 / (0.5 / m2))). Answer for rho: 0.262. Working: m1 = 9.81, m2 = 8.6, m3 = 9.4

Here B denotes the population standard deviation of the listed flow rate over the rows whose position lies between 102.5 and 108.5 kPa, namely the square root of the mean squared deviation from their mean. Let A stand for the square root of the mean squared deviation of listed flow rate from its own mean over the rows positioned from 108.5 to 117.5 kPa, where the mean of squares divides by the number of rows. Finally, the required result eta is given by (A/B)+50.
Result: 51.6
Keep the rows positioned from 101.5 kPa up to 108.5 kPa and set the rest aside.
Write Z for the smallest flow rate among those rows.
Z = 8.637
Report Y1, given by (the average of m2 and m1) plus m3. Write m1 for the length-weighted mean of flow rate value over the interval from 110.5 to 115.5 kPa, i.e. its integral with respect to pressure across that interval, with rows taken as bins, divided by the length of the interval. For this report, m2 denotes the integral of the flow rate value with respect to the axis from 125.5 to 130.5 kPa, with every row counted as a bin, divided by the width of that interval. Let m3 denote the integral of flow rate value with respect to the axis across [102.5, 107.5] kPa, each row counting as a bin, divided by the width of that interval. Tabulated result 18.6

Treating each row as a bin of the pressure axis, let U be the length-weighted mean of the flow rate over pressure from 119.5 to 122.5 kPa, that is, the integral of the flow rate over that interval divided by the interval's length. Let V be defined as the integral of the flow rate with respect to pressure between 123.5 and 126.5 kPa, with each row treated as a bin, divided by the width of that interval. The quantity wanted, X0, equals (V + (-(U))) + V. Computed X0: 10.0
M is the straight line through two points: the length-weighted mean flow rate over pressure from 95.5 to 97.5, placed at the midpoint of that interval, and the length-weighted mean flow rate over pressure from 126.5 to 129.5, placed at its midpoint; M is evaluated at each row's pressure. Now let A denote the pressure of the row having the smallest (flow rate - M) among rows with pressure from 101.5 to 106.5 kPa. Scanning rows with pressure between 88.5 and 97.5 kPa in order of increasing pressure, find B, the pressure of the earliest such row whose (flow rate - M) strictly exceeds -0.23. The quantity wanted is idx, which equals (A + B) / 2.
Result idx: 97.0 kPa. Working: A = 105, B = 89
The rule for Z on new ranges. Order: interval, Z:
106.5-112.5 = 8.887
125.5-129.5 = 9.105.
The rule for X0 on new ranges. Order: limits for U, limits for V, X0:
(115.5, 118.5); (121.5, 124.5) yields 9.8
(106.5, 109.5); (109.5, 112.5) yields 10.2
